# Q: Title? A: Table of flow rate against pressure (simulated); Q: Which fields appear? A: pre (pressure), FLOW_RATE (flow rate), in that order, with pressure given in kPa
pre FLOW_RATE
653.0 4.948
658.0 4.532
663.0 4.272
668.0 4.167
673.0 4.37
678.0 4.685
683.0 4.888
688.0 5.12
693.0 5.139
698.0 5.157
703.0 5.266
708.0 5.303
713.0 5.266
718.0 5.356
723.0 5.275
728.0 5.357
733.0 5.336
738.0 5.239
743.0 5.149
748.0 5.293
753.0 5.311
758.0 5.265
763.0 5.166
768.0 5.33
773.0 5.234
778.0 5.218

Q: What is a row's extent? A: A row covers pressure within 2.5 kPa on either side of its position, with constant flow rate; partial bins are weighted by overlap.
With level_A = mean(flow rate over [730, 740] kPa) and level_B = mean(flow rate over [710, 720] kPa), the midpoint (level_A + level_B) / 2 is 5.30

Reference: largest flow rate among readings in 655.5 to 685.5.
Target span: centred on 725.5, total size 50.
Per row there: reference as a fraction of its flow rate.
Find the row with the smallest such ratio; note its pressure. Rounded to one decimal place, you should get 728.0 kPa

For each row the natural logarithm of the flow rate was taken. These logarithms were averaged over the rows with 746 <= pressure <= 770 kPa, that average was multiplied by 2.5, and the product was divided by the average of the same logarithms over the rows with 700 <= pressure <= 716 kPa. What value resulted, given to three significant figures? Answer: 2.50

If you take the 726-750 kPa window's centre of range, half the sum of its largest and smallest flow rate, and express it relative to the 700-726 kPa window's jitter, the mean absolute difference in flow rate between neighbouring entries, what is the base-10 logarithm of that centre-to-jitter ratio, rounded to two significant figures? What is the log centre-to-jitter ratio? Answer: 1.9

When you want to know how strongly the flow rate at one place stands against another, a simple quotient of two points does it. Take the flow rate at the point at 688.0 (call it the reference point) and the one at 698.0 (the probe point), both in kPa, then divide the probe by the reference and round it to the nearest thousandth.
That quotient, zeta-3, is 1.007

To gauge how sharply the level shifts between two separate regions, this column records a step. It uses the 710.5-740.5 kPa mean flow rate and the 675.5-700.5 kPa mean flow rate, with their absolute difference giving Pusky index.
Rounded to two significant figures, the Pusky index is 0.31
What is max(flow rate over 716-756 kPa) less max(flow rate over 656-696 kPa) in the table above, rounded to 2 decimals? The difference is 0.22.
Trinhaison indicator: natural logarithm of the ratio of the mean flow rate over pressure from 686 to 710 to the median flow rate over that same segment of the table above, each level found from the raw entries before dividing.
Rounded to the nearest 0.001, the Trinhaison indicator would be 0.008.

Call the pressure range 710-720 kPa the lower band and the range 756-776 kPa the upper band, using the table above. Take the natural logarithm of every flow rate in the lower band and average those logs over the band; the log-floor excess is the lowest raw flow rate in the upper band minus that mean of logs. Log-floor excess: 3.50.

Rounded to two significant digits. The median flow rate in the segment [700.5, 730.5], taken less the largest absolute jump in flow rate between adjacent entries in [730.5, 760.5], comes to 5.1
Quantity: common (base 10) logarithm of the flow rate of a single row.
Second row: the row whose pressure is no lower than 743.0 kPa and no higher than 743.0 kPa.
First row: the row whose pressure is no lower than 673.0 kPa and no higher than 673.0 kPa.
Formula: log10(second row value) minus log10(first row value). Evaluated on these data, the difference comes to 0.071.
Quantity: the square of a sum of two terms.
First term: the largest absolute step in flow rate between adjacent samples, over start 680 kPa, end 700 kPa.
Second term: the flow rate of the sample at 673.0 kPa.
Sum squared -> 21.2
